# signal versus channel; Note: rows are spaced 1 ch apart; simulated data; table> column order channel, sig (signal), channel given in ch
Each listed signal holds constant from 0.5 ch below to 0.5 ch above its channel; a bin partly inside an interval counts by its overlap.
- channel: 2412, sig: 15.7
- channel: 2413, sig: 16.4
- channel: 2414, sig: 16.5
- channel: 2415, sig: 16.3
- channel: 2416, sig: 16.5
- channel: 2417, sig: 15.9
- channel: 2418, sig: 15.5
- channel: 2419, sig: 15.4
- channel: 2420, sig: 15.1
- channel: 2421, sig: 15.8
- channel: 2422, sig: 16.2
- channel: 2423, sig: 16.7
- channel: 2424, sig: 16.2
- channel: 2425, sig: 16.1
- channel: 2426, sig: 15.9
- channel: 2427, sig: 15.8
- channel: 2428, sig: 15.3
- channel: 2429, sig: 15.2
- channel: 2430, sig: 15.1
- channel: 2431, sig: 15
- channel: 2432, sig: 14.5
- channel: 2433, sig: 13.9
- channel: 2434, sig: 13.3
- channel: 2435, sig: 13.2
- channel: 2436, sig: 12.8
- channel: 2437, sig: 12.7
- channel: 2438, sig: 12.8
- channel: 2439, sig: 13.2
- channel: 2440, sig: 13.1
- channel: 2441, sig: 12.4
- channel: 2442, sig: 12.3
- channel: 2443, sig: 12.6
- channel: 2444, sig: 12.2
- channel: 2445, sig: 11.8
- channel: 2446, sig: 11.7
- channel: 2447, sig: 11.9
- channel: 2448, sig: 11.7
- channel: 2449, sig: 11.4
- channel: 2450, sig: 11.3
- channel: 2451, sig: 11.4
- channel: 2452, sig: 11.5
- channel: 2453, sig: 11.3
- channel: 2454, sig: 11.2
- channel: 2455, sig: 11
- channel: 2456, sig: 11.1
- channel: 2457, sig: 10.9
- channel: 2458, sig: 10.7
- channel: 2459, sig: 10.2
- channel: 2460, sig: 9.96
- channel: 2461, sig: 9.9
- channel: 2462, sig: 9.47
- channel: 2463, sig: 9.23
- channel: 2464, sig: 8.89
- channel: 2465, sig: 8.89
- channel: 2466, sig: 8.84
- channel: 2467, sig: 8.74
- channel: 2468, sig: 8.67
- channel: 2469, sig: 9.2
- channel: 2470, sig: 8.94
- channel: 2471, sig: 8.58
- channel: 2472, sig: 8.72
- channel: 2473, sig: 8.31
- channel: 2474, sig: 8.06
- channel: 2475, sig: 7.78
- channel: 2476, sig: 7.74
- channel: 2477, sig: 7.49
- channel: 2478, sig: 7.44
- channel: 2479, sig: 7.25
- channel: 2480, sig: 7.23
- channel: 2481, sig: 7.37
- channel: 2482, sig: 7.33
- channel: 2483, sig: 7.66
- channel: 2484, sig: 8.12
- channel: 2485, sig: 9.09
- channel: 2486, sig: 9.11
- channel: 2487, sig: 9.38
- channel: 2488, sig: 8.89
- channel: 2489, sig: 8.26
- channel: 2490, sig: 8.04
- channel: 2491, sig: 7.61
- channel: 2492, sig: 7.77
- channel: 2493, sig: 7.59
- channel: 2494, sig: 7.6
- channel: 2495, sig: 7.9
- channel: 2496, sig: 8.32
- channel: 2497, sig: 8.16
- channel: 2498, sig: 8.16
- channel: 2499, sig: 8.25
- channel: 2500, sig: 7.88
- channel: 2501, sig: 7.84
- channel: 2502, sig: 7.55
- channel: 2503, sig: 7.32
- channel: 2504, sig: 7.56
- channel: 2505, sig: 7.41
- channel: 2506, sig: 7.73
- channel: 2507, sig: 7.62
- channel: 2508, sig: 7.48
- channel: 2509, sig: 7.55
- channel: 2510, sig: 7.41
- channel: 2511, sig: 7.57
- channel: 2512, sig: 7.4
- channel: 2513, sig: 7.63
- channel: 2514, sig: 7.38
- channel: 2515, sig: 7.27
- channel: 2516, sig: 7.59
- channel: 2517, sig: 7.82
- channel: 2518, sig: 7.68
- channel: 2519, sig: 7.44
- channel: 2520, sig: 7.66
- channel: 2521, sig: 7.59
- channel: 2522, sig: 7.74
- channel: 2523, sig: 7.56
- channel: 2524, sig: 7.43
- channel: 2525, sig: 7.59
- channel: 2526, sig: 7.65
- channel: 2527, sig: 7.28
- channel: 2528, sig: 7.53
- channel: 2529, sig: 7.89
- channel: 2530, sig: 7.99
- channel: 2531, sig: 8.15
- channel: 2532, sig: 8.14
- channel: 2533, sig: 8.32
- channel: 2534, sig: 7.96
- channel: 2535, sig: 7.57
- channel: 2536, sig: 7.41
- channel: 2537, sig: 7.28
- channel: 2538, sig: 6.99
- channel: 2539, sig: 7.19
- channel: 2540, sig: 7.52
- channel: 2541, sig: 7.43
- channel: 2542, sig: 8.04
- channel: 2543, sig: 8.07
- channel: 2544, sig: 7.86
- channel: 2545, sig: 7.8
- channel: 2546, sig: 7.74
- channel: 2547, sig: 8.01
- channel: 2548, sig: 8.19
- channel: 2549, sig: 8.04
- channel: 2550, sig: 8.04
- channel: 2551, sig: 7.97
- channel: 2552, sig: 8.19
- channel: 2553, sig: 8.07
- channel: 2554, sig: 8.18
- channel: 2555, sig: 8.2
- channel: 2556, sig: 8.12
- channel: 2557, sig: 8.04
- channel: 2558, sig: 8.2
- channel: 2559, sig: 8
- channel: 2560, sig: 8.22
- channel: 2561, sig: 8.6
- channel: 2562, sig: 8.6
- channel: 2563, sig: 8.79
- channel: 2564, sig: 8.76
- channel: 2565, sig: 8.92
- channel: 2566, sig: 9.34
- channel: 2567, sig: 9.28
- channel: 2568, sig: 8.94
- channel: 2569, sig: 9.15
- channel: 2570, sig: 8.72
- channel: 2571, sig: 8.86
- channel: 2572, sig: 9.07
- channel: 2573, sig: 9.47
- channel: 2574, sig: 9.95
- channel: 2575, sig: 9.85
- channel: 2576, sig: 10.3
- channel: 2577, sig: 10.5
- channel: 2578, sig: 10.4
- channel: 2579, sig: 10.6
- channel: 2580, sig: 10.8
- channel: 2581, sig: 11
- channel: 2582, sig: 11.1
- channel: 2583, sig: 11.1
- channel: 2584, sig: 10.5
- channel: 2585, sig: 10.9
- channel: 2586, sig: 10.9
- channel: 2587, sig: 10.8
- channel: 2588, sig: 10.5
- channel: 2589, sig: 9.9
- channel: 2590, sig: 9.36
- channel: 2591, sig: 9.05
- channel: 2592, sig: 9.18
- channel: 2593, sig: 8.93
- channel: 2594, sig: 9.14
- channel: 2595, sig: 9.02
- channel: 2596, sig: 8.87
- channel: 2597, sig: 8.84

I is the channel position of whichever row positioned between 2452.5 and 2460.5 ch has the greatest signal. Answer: 2453 ch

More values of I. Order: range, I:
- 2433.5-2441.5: 2434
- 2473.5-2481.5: 2474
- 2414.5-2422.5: 2416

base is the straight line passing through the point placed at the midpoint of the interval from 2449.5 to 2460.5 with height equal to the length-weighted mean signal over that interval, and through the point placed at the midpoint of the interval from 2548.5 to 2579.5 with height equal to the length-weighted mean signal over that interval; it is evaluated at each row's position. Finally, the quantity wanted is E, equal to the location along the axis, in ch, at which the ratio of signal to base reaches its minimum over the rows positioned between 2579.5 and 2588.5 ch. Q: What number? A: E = 2584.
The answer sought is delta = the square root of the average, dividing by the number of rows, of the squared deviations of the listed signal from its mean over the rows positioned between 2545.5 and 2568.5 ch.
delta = 0.4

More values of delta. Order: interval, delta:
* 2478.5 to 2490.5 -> 0.8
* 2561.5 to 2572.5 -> 0.2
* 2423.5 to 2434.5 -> 0.9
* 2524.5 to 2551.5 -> 0.3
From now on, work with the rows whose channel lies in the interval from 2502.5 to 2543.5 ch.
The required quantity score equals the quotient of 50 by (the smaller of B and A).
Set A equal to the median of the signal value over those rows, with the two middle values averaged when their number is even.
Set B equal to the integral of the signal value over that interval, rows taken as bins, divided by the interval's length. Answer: 6.6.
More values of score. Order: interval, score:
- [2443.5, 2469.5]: 4.8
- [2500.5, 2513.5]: 6.6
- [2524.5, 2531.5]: 6.5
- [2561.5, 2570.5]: 5.6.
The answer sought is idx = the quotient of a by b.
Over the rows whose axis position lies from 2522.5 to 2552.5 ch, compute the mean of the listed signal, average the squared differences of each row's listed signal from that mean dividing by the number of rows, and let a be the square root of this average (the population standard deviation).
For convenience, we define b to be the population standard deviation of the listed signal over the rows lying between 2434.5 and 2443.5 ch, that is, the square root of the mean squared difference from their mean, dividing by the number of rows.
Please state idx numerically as 1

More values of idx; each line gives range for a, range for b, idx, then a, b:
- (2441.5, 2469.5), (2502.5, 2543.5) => 4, 1.2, 0.28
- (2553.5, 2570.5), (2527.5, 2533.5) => 2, 0.4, 0.25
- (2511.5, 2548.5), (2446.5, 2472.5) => 0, 0.3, 1.14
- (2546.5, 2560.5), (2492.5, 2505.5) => 0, 0.1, 0.32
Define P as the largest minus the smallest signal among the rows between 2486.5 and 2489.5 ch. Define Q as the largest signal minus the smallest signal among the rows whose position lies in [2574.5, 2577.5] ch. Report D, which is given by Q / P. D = 0.6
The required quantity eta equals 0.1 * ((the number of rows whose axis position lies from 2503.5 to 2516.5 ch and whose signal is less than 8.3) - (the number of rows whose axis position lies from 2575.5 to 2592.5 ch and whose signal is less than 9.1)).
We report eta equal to 1.2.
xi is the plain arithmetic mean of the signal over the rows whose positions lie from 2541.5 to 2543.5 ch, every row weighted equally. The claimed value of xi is 8.1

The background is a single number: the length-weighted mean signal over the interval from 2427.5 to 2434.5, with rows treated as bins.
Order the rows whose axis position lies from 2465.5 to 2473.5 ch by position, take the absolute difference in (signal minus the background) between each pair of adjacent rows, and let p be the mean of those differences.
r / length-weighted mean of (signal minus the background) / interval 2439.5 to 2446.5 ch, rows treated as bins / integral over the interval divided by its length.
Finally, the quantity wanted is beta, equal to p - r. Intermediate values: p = 0.267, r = -2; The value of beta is 2.6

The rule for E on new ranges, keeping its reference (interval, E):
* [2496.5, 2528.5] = 2503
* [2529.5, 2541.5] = 2538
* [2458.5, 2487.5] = 2480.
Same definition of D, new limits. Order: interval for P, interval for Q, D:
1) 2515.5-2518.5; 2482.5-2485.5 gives 6.2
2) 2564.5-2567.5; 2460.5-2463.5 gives 1.6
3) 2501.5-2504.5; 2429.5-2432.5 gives 2.5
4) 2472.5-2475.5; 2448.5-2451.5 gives 0.2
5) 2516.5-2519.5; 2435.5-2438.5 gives 0.3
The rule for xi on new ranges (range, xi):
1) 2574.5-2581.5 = 10.5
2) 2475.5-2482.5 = 7.4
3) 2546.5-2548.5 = 8.1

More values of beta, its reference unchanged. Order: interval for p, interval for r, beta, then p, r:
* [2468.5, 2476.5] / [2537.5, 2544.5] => 7.3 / 0.249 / -7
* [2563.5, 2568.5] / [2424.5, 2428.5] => -0.9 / 0.245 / 1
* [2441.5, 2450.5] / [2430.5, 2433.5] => 0.4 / 0.250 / 0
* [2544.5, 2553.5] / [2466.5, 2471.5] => 5.9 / 0.134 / -6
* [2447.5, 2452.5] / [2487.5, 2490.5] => 6.4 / 0.150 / -6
